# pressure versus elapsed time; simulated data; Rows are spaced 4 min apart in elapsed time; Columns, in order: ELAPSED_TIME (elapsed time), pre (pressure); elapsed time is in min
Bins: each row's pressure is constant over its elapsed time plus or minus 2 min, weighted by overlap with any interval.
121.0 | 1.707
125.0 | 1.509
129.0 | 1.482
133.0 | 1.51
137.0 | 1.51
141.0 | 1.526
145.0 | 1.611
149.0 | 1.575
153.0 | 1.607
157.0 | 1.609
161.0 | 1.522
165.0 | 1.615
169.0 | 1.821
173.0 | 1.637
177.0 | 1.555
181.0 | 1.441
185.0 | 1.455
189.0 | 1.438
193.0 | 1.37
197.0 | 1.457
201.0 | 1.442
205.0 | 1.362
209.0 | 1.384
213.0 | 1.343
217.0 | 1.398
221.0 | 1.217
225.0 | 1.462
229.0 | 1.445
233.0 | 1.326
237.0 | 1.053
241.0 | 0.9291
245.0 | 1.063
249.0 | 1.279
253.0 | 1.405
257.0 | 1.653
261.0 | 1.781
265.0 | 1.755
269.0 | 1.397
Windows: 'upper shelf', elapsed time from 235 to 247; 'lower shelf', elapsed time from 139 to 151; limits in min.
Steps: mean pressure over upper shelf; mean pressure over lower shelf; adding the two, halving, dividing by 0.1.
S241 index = 12.9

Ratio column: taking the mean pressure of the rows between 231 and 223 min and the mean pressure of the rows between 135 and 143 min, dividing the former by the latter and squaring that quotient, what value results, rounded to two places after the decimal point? 0.92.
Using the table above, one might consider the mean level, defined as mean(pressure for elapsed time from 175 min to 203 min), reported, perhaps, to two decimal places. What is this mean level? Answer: 1.45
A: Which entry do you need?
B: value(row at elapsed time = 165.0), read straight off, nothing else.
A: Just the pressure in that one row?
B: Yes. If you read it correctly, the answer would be 1.615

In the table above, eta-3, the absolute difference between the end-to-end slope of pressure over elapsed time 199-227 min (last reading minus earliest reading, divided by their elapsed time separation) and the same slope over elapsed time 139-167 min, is 0.0029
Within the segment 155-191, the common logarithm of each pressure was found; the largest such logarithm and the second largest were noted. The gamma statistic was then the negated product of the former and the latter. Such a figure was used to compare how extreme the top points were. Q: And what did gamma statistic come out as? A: -0.06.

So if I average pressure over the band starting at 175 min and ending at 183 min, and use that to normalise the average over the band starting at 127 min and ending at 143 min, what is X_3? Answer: 1.01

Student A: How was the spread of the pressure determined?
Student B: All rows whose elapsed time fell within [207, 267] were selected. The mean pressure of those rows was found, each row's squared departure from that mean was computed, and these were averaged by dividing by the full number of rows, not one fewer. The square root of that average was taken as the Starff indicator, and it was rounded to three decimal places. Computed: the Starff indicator 0.236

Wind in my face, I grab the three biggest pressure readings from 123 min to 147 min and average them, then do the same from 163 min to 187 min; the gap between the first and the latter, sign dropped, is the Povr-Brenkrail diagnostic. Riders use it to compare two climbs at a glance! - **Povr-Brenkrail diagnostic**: 0.14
